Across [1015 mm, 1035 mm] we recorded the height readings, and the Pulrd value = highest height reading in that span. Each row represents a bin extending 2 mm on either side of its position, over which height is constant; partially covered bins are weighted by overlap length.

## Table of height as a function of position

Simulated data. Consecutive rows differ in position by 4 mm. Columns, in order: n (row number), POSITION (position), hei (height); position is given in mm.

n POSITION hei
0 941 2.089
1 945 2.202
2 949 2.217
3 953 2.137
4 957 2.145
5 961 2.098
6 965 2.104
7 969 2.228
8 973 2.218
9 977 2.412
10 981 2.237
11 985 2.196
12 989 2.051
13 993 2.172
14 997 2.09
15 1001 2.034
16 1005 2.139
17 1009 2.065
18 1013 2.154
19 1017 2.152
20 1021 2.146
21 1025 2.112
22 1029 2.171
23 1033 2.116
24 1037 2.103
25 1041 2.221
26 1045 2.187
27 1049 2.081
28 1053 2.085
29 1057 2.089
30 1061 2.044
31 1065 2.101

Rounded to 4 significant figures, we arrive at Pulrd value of 2.171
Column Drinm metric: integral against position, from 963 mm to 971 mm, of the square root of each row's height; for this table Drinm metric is 11.8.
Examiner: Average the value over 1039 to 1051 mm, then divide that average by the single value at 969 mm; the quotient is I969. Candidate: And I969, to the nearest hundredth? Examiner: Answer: 0.97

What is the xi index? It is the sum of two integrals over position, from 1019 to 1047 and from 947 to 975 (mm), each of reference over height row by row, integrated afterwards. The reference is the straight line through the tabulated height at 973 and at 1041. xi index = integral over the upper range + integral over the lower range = 57.6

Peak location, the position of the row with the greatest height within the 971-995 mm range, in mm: 977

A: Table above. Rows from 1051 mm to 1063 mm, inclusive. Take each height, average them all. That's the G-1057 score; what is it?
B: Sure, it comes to 2.07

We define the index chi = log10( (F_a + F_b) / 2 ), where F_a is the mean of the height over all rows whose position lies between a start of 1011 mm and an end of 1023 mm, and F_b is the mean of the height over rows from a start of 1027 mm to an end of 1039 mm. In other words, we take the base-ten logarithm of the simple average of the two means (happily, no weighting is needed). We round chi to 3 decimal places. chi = 0.330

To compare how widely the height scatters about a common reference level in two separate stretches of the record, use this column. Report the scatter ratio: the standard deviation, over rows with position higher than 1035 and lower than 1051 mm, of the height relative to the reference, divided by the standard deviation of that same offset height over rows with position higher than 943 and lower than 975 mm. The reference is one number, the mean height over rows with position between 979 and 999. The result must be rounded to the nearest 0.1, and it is 1.2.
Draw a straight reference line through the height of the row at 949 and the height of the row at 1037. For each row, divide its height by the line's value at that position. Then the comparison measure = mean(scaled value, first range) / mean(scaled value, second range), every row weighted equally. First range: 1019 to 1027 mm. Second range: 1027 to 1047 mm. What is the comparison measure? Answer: 0.977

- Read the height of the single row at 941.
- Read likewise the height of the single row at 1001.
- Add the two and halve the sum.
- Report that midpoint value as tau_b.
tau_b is 2.06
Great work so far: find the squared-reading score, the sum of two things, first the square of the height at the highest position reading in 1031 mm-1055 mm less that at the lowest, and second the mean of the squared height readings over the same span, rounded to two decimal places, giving 4.42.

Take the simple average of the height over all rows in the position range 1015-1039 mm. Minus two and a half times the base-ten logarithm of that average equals -0.823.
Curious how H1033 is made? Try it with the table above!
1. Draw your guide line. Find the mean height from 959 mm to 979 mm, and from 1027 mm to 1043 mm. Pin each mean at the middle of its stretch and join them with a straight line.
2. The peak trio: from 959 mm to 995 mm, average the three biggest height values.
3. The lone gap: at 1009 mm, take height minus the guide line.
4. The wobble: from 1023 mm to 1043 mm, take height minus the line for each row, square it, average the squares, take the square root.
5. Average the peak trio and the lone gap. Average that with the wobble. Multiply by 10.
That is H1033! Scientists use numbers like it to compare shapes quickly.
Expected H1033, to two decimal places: 5.70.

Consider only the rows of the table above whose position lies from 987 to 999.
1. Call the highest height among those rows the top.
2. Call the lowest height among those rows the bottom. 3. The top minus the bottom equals 0.12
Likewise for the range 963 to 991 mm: 0.36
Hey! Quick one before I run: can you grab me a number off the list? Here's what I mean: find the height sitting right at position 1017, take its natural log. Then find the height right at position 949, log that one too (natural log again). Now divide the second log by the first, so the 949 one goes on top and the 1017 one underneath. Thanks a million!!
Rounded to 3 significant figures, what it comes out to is 1.04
